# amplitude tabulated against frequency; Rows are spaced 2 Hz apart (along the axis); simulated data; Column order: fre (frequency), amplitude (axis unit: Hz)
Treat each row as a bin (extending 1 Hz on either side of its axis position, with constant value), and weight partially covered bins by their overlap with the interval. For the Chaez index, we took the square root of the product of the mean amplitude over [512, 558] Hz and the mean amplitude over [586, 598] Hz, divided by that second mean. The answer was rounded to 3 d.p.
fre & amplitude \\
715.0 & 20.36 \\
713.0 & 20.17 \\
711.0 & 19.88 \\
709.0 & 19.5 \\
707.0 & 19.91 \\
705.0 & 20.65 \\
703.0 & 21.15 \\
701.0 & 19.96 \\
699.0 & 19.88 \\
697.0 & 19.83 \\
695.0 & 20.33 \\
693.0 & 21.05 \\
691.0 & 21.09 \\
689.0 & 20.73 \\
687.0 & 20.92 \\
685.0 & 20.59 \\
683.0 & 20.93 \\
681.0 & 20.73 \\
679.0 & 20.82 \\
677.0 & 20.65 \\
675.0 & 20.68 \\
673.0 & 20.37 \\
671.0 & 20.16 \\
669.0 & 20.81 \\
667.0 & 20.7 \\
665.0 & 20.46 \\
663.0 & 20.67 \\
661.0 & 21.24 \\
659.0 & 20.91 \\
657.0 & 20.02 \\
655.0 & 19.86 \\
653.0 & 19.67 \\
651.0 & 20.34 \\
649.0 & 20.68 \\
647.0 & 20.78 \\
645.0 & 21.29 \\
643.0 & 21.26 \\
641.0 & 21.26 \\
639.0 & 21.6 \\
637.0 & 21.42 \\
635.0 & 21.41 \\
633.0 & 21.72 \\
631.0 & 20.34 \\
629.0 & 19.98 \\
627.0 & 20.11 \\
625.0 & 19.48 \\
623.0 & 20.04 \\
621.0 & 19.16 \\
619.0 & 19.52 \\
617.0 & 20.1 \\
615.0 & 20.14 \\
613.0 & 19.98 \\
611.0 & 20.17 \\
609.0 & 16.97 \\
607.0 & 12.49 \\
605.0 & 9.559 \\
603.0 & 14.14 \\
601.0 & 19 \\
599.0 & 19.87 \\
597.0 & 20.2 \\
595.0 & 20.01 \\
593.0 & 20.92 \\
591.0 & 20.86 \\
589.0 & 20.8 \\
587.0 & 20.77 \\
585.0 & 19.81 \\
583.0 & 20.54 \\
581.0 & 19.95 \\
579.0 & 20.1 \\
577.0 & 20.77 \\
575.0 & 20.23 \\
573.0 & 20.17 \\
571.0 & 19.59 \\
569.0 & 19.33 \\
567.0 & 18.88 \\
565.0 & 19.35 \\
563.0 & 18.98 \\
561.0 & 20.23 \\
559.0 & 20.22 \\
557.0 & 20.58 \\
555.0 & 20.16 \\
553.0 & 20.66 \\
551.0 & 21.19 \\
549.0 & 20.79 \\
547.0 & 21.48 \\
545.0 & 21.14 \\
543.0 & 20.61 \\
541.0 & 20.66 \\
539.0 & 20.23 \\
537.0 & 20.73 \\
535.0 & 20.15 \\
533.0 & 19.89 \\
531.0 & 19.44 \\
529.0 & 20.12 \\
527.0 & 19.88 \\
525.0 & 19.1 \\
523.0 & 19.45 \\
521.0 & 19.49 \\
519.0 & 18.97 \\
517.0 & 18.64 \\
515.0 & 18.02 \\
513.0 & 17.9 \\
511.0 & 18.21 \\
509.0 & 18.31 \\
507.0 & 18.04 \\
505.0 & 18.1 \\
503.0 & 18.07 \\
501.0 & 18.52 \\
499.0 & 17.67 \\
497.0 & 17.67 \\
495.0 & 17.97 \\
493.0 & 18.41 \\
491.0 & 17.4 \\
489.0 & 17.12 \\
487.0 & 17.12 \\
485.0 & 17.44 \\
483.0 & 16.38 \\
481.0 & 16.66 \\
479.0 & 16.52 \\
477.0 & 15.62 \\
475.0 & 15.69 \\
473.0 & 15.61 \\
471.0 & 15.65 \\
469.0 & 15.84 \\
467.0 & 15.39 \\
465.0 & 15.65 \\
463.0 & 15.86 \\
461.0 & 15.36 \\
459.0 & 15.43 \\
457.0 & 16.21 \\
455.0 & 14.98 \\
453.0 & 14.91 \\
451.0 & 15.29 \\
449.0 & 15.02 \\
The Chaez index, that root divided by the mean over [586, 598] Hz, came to 0.985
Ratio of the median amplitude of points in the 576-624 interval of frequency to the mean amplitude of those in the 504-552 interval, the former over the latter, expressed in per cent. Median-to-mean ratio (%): 102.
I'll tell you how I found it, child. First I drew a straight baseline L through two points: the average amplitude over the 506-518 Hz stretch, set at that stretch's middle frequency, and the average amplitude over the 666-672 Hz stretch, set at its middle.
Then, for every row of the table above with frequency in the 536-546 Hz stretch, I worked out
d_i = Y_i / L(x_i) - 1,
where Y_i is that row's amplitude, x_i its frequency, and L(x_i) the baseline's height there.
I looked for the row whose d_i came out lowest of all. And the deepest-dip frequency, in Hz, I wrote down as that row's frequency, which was 539.0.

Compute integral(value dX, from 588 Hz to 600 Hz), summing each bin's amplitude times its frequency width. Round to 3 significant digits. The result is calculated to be 245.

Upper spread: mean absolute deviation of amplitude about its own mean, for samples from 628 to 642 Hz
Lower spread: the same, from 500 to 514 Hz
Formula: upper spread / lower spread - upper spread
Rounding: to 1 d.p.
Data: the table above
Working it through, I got 2.9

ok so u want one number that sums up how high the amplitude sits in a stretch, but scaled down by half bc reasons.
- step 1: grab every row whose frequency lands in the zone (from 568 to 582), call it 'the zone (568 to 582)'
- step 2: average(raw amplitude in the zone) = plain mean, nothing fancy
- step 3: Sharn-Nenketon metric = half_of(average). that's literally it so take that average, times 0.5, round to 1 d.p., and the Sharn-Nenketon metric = 10.0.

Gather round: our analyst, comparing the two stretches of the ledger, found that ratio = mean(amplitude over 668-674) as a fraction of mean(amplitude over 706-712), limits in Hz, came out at 1.03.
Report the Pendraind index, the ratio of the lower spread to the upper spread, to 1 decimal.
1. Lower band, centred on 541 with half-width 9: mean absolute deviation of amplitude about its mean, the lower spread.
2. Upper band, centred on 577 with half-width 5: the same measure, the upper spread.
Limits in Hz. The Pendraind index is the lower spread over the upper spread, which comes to 1.7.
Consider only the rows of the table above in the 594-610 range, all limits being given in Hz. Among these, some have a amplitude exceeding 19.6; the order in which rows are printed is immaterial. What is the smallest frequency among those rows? 595.0 Hz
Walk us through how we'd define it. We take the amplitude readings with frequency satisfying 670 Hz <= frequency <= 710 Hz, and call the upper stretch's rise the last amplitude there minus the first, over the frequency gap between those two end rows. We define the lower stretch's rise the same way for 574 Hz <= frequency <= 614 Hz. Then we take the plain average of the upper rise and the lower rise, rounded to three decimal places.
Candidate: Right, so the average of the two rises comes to -0.012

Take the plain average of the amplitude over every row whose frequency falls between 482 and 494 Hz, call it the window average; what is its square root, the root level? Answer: 4.16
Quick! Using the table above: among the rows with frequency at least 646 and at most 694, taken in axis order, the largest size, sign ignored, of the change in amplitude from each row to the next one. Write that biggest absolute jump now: 0.89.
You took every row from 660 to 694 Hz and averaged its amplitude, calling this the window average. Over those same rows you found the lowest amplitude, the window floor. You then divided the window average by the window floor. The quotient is 1.03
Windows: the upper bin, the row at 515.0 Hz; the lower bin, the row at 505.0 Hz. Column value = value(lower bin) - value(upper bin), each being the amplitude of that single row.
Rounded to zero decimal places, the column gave 0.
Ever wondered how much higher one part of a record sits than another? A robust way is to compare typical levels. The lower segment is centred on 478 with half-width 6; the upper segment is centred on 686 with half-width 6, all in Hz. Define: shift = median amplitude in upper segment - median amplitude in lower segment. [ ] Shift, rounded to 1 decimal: 4.8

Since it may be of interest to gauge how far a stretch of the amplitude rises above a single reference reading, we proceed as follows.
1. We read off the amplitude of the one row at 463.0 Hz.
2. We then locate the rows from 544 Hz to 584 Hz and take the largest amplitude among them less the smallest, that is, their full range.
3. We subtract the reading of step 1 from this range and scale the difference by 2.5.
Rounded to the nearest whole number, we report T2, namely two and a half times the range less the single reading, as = -33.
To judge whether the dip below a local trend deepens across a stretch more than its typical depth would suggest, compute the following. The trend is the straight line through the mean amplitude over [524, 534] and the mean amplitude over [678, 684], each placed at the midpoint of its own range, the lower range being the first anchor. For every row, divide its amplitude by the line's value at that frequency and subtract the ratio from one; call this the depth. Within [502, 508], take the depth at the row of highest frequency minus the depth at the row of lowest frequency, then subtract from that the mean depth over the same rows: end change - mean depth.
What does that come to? -0.07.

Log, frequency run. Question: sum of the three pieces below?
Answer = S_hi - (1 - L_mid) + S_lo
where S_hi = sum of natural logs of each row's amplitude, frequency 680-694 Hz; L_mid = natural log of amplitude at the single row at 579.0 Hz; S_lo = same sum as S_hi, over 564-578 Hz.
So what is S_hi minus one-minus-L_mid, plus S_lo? 44.1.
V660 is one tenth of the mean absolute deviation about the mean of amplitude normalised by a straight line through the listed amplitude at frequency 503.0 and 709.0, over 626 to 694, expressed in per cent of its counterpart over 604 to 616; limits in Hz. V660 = 1.1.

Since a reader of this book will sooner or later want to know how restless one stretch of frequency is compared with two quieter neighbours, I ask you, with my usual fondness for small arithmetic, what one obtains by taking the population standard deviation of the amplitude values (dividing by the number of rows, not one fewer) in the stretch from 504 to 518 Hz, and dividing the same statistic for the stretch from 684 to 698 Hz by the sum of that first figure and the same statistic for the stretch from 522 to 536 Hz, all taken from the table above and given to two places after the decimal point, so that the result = 0.70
